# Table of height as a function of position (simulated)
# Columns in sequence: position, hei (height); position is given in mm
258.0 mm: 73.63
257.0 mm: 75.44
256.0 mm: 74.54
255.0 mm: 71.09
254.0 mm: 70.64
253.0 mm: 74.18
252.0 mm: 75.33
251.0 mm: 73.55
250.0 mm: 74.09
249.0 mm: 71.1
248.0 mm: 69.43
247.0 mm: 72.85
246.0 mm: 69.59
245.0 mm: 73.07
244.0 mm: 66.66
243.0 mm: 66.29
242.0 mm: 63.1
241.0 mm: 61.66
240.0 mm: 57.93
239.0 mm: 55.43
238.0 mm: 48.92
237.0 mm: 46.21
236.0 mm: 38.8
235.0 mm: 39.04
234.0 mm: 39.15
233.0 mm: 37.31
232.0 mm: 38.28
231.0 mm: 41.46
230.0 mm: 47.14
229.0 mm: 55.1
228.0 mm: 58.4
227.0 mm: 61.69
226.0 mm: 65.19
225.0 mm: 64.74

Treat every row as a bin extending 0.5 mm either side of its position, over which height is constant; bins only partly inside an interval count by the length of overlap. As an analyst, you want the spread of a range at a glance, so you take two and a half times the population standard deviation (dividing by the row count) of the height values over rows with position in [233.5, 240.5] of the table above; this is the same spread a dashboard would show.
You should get 19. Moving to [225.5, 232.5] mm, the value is 24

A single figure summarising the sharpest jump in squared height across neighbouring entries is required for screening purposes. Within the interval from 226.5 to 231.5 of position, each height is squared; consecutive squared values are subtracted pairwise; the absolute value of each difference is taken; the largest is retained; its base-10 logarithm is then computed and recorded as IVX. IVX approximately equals 2.91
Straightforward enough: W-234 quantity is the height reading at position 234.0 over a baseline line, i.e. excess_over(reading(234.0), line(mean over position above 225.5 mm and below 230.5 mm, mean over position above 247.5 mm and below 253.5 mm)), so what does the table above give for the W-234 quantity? -22.5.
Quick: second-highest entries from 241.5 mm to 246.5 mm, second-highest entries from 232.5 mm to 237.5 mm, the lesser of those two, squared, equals 1533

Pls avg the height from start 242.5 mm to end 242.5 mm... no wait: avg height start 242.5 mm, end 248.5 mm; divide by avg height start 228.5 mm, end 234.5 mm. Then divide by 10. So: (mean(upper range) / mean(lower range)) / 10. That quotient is 0.162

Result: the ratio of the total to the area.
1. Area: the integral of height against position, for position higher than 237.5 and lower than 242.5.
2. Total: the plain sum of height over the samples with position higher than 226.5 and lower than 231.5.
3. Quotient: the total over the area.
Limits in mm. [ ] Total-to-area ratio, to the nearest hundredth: 0.92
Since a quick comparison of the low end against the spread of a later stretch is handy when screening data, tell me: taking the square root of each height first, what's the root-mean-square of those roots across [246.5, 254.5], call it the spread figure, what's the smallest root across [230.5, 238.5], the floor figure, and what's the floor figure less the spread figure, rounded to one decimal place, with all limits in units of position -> -2.4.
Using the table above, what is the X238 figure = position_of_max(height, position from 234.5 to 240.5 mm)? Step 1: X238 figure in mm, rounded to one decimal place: 240.0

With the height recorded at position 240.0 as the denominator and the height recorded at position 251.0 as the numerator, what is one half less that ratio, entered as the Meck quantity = -0.77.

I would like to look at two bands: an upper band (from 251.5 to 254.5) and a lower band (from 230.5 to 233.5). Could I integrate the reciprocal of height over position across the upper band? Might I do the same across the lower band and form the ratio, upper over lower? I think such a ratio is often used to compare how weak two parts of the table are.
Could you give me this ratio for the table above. 0.5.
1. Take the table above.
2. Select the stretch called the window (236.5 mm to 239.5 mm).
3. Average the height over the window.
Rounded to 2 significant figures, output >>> 50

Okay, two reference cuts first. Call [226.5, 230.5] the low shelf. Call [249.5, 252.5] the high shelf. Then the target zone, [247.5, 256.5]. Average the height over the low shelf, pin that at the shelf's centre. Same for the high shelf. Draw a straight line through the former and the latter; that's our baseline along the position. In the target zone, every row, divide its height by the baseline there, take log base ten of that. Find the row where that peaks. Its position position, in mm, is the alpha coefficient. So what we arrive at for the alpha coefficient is 250.0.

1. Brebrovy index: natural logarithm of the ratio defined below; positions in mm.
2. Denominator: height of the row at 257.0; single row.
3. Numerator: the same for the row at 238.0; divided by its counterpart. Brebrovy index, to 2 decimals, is -0.43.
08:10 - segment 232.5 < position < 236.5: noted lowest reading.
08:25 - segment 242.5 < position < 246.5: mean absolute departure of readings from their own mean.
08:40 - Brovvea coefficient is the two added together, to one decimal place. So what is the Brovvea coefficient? 39.7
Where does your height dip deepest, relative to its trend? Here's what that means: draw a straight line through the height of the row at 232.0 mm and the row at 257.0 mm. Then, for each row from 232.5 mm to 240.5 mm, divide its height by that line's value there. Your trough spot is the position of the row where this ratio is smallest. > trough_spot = 236.0 mm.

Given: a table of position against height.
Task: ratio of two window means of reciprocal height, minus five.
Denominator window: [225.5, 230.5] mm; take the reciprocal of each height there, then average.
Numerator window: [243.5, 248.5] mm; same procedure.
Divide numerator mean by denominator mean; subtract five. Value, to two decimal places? -4.19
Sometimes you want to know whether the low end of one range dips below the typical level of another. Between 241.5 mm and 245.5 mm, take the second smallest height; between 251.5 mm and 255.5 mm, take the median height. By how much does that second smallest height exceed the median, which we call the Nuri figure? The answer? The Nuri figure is -6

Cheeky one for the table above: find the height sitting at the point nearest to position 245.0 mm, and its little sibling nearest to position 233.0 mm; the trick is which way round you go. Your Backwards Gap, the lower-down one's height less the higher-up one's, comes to -36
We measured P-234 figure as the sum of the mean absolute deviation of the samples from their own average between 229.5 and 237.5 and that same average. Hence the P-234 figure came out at 44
